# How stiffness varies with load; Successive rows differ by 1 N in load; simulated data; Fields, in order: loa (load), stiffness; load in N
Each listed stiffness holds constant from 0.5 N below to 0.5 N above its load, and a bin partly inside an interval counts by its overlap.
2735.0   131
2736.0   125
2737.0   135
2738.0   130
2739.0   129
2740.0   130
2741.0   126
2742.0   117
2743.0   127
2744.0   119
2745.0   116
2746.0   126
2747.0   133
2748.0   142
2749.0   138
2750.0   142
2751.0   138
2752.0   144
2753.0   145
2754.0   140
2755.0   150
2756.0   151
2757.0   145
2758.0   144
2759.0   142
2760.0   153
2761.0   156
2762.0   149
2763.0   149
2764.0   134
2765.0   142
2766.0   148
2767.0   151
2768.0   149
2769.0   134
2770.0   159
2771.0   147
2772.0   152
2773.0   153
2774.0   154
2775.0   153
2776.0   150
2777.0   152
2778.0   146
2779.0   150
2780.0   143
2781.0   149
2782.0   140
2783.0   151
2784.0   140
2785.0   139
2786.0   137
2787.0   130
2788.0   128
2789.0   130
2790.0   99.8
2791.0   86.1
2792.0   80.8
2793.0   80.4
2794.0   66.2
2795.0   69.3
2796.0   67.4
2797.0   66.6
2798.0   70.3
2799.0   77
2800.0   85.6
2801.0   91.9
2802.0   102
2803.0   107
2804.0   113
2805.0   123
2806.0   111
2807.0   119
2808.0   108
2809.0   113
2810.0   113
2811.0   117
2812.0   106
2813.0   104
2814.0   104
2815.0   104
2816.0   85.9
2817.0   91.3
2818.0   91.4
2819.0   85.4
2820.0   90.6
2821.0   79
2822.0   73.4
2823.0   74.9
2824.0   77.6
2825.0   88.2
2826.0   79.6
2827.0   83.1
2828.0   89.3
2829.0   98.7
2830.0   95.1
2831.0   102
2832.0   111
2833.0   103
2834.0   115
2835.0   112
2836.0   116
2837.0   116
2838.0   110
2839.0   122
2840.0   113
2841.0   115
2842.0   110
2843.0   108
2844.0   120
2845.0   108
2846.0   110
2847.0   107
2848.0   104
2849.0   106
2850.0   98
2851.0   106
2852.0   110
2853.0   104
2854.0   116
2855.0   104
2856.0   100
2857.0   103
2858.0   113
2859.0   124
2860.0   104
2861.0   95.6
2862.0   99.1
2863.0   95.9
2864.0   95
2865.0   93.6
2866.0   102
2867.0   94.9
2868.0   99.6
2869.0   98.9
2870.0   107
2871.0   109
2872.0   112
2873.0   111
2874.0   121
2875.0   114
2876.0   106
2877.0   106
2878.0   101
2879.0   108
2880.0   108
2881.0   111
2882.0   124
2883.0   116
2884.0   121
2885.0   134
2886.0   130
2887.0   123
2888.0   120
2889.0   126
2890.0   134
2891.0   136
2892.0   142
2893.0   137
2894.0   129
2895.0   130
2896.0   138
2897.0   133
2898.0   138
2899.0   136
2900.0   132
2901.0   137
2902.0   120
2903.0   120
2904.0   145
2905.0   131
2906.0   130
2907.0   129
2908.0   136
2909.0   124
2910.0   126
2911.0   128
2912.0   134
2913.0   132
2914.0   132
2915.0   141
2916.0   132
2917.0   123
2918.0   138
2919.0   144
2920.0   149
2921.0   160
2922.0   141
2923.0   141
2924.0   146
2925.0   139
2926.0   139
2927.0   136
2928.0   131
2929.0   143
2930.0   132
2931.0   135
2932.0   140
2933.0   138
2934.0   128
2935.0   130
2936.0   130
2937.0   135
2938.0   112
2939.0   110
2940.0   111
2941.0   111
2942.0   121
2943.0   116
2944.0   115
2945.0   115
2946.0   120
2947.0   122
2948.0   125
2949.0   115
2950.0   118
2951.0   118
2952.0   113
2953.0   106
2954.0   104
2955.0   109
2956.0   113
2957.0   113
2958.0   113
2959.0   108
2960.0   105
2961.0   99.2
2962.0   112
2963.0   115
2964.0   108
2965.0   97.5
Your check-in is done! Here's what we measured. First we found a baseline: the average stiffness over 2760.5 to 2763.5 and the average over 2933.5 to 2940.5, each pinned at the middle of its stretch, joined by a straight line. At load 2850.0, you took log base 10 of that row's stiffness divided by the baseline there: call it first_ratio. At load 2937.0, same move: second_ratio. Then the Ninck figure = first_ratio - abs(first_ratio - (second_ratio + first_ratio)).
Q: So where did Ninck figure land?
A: -0.19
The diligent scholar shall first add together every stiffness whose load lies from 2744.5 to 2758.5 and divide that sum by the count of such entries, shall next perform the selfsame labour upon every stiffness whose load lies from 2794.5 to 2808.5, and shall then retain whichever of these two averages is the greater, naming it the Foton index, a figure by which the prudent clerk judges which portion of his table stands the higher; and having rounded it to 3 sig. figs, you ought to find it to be 140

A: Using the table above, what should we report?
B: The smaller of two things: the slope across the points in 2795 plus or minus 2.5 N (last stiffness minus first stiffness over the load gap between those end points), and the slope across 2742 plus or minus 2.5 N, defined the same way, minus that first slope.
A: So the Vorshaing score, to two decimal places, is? -3.45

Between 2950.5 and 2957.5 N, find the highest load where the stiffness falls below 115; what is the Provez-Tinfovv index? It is 2957.0 N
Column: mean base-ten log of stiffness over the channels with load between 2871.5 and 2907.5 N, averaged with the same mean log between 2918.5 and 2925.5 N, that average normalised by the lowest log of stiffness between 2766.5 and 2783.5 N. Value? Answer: 1.00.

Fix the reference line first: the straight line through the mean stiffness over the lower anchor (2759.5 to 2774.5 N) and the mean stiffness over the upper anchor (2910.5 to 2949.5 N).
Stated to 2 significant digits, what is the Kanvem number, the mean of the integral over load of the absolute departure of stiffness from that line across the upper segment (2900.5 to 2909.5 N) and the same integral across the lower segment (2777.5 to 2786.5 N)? 54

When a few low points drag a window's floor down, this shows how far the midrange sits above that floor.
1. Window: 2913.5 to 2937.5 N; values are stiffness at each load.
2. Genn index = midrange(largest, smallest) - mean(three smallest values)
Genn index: 14.5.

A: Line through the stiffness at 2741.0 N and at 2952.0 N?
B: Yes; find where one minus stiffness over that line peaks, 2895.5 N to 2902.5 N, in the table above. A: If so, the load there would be 2902.0 N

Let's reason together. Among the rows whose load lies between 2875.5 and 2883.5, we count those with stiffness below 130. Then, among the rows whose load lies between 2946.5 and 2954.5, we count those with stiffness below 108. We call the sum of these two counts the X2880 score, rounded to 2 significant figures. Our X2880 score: 10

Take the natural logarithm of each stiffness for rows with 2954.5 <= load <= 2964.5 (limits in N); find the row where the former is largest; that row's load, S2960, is 2963.0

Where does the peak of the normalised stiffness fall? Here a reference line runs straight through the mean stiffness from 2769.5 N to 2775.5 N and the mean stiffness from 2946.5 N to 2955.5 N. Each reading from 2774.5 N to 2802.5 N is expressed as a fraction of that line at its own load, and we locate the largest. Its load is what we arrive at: 2775.0 N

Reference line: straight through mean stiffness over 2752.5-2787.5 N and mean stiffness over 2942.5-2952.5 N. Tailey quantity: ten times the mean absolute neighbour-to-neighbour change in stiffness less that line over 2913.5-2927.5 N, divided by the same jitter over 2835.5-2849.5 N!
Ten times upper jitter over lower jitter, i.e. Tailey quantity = 14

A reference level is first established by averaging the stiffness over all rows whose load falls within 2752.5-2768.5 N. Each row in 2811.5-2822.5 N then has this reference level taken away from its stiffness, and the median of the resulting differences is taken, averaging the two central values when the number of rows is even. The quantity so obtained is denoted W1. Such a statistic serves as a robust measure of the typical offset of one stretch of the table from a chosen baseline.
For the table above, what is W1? -55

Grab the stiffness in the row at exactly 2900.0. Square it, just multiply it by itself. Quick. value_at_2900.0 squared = 17424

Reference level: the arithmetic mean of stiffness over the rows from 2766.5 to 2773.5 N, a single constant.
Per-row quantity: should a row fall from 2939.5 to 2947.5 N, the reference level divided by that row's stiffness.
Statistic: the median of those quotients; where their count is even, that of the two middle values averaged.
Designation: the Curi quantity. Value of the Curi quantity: 1.3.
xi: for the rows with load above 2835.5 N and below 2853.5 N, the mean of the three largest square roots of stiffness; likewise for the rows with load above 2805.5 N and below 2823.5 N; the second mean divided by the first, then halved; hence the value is 0.49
